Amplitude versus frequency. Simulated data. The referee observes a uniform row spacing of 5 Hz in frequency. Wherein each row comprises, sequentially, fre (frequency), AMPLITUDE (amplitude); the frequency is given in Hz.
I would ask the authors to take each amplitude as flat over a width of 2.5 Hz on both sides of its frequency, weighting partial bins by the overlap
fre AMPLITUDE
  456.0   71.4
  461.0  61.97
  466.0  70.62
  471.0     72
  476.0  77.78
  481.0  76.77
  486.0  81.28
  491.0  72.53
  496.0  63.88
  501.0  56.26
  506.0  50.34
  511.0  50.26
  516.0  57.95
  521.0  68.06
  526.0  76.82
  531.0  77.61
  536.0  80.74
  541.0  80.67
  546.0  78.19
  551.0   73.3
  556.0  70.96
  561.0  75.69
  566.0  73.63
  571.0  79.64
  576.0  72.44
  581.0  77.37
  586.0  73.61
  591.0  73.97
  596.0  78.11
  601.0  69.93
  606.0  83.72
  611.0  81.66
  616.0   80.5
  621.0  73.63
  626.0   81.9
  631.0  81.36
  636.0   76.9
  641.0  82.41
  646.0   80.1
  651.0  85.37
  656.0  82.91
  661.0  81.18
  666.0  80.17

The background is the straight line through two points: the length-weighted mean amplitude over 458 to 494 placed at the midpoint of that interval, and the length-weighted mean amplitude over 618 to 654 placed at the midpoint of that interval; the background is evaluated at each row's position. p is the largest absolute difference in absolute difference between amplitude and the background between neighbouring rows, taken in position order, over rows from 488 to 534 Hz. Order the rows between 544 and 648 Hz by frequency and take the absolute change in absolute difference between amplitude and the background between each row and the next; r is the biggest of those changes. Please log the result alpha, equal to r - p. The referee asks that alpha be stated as -1.5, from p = 9.9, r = 8.4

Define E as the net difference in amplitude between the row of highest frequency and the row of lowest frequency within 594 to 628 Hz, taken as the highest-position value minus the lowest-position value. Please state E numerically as 4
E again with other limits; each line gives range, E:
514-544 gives 23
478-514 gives -27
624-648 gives -2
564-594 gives 0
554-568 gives 3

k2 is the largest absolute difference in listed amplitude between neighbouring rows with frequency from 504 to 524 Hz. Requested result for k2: 10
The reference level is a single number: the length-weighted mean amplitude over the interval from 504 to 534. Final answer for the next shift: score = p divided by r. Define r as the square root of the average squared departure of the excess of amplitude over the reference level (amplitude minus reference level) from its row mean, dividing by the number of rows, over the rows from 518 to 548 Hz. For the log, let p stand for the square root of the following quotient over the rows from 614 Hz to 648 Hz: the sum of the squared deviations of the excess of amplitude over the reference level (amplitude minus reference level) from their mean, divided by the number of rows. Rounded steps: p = 3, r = 4.3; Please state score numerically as 0.7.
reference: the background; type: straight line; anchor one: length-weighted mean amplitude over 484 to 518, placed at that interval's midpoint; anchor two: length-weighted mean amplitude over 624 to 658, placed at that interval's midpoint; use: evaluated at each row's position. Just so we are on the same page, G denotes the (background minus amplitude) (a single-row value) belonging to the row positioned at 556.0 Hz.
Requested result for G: -1.6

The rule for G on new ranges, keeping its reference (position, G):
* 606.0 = -7.2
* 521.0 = -3.6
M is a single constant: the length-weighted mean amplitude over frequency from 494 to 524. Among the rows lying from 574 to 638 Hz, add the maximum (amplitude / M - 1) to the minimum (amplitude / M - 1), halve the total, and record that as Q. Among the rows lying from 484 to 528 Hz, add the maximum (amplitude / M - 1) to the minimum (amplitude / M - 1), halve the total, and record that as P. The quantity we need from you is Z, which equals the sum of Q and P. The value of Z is 0.46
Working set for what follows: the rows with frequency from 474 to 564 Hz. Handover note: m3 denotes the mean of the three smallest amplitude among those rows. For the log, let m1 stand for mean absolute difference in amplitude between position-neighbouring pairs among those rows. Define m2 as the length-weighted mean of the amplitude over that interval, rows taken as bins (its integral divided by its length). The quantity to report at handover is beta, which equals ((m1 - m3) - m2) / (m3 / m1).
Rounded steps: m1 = 4.80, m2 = 70.5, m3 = 52.3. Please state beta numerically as -10.8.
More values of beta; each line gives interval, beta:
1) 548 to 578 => -8.8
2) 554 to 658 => -9.5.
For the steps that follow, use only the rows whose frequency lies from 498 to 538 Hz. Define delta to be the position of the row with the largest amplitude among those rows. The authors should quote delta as 536.0 Hz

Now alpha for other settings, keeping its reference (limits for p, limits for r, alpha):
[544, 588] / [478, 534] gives 5.2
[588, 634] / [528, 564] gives -3.9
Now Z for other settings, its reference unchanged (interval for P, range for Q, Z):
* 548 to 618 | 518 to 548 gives 0.61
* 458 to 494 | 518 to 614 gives 0.54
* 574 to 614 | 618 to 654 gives 0.69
